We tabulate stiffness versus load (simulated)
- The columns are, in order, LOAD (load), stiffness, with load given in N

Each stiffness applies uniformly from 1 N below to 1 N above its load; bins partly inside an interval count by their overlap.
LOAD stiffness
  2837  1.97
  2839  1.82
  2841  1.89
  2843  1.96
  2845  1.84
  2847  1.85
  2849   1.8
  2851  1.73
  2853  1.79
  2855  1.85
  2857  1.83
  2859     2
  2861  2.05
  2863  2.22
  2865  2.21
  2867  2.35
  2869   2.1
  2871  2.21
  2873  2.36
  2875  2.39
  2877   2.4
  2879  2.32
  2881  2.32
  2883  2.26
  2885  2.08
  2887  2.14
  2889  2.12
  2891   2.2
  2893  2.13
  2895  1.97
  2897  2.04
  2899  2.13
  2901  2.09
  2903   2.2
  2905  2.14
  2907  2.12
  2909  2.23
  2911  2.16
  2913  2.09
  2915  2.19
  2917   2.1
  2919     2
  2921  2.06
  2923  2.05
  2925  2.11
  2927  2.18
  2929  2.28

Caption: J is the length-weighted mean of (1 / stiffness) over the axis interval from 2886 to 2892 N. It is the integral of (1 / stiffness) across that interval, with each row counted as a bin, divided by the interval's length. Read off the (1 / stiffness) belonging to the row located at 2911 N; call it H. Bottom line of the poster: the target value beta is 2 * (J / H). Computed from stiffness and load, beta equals 2.01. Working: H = 0.463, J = 0.465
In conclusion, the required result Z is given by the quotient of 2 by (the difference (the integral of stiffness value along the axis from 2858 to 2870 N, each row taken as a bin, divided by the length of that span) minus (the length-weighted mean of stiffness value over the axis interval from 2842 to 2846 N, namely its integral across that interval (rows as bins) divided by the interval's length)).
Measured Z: 8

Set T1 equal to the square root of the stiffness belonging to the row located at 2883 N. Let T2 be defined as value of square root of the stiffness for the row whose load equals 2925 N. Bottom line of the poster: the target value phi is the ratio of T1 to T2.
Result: 1.03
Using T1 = 1.50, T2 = 1.45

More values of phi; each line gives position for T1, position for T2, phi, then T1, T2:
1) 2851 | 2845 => 0.97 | 1.32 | 1.36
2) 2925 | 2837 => 1.03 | 1.45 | 1.40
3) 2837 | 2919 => 0.99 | 1.40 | 1.41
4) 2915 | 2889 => 1.02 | 1.48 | 1.46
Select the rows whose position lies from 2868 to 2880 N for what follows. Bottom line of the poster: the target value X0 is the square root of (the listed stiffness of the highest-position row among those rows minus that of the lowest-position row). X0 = 0.47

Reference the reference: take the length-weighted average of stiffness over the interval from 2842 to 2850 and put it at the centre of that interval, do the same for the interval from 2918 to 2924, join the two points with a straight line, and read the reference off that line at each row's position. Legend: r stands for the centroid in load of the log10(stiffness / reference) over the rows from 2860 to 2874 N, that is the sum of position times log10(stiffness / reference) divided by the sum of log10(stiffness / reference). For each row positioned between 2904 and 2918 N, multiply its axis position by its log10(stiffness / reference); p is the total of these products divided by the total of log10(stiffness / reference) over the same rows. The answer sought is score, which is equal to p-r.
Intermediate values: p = 2910.5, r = 2867.6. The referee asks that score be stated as 42.9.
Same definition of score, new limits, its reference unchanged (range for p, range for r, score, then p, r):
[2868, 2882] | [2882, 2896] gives -12.0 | 2875.6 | 2887.6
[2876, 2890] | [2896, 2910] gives -22.4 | 2881.5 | 2903.9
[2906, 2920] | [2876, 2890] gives 29.6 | 2911.1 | 2881.5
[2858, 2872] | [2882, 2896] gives -21.8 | 2865.8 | 2887.6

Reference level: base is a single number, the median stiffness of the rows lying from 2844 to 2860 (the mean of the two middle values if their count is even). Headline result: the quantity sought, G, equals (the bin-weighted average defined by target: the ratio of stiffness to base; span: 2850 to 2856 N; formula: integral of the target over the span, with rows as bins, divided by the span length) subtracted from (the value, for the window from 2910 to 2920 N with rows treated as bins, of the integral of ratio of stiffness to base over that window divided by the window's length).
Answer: 0.17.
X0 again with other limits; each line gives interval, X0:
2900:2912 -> 0.26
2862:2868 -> 0.36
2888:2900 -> 0.10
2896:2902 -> 0.22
